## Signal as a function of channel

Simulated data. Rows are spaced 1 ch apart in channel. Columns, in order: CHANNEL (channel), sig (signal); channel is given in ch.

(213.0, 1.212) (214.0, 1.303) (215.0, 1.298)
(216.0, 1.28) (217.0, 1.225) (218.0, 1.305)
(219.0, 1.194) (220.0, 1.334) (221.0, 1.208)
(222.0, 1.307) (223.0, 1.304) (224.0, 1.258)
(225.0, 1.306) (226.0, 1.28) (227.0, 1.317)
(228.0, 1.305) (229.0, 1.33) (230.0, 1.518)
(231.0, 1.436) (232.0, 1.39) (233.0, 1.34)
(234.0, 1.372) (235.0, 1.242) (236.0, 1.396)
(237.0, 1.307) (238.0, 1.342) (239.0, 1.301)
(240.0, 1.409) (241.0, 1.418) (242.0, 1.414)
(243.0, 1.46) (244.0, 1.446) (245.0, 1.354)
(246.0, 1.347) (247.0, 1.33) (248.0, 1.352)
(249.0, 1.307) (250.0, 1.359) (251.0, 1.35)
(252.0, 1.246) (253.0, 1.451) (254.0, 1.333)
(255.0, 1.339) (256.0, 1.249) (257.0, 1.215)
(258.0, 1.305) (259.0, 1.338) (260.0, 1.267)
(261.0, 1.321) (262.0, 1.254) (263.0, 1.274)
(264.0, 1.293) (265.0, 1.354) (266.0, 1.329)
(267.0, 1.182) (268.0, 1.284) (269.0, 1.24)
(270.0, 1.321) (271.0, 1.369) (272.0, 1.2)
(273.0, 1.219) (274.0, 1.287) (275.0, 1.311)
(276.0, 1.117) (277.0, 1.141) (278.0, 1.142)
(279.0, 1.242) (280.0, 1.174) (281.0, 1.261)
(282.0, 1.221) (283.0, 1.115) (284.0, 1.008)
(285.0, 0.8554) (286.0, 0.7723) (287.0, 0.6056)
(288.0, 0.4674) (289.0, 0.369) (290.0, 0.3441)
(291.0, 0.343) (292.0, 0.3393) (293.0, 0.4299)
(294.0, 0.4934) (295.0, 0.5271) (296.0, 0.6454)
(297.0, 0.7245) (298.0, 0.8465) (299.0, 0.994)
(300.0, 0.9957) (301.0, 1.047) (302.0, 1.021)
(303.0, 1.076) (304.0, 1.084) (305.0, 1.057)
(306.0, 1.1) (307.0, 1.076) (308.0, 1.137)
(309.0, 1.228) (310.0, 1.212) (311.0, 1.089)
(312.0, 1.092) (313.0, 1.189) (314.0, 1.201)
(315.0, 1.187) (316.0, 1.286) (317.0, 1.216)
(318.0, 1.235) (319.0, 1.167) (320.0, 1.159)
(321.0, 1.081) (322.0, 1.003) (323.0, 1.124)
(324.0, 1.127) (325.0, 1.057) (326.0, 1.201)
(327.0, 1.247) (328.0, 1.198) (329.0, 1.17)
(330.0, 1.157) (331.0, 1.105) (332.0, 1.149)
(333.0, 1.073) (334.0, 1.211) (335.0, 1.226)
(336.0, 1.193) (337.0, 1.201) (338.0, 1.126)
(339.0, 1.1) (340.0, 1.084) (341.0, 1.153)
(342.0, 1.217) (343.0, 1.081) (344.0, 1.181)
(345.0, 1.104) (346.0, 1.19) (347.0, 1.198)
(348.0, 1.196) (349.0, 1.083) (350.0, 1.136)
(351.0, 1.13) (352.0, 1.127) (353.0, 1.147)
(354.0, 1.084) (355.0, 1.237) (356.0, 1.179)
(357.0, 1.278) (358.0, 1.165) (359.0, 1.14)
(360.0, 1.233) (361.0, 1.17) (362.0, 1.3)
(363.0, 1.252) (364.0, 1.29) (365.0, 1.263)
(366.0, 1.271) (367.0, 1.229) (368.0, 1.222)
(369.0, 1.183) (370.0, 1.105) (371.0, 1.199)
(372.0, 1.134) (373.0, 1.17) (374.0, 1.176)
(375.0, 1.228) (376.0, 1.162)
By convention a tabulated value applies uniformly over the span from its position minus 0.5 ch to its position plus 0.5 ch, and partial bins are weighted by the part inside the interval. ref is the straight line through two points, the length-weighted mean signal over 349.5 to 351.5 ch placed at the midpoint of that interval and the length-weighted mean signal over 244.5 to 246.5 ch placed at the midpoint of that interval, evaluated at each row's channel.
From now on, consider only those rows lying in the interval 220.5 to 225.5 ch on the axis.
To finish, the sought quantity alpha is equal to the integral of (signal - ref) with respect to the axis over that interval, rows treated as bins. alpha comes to -0.60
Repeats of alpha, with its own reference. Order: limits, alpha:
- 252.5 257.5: -0.07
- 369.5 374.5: 0.34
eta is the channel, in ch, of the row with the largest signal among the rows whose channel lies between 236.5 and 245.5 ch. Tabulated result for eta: 243.0 ch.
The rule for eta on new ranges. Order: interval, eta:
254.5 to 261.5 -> 255.0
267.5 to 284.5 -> 271.0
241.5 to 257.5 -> 243.0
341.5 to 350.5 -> 342.0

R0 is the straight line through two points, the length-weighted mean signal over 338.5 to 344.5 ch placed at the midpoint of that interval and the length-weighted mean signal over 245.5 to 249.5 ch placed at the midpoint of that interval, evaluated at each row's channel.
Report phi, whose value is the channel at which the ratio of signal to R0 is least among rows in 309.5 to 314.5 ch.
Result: 311.0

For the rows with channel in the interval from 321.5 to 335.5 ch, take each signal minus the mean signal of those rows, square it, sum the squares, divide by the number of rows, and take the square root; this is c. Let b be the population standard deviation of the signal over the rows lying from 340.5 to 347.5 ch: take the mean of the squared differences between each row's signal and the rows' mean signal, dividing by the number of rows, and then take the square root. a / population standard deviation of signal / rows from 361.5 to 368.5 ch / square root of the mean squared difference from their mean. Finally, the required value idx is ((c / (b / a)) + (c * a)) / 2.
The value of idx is 0.02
